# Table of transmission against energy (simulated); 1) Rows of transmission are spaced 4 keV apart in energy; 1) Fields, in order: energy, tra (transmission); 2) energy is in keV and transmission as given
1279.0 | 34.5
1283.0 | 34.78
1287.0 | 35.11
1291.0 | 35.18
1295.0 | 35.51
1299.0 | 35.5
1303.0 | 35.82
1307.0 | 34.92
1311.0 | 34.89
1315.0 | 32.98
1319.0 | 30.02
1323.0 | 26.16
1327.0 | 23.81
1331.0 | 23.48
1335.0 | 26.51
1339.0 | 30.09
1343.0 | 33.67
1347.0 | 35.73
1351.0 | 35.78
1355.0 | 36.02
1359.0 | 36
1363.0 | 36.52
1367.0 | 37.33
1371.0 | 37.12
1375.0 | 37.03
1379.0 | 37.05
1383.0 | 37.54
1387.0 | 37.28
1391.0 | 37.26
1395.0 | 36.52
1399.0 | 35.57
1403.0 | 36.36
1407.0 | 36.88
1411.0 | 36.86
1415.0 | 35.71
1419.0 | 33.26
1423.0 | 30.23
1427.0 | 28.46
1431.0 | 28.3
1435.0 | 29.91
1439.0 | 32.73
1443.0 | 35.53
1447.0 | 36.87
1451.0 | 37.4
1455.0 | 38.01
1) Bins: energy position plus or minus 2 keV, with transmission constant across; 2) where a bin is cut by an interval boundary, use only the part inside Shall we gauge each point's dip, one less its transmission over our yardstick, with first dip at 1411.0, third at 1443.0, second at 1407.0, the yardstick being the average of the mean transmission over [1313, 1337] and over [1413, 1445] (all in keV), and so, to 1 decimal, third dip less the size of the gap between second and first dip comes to -0.2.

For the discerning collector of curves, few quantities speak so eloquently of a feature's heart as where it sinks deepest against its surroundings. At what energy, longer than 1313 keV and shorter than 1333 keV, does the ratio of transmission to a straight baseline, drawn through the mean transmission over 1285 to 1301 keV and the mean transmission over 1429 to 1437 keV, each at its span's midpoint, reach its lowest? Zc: 1331.0 keV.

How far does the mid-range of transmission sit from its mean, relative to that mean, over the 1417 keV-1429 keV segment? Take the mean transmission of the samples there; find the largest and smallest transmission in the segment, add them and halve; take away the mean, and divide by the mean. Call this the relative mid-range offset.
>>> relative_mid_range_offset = 0.0069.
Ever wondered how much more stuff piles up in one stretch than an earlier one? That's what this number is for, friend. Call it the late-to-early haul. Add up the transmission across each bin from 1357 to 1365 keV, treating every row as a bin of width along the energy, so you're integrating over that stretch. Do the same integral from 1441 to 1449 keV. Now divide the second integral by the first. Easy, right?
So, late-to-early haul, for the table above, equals 1.00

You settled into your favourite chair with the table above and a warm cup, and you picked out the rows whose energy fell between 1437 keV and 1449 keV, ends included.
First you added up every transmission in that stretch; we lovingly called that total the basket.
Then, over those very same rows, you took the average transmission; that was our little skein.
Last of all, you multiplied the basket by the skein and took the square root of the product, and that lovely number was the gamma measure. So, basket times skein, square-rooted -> 61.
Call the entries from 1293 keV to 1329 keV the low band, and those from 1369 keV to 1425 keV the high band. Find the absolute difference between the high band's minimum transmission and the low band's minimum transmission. 6.4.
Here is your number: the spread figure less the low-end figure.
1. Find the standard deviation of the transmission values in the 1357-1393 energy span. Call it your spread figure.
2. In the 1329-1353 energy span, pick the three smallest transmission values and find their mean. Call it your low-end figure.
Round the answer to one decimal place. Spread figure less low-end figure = -26.2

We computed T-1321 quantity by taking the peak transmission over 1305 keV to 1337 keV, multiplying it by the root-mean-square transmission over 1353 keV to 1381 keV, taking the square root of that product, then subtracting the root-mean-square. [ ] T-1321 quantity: -0.9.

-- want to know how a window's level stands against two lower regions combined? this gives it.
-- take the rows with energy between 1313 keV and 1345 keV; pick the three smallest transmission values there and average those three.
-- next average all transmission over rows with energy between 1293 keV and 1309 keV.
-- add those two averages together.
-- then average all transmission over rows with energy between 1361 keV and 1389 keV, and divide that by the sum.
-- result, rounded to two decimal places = 0.62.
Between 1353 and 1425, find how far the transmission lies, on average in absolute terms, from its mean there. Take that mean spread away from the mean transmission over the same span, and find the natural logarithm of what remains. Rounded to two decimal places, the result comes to 3.56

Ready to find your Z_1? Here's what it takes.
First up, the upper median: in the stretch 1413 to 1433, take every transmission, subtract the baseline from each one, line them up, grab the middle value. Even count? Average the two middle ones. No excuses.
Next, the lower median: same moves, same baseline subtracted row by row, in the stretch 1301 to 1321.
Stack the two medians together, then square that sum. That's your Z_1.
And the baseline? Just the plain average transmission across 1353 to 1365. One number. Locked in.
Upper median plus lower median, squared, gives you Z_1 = 52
